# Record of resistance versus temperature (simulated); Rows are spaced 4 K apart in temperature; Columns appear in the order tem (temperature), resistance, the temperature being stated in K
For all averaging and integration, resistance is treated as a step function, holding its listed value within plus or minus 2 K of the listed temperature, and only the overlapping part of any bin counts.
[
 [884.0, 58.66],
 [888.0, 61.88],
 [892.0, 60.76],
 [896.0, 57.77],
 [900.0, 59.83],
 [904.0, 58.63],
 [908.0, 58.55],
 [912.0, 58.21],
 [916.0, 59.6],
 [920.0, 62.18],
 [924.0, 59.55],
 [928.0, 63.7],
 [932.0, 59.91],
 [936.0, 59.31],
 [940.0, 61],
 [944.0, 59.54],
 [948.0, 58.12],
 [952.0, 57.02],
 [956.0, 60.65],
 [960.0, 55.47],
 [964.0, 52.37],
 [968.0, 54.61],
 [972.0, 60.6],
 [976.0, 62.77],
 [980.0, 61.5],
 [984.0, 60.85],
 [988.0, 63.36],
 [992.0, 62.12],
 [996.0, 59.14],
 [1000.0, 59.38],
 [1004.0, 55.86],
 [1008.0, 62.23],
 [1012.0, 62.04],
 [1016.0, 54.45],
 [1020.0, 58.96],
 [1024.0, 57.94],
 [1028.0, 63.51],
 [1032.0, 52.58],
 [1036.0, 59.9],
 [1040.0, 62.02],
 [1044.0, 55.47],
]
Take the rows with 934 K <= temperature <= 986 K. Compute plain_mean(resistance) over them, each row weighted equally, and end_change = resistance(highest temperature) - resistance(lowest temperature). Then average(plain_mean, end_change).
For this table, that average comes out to 30.1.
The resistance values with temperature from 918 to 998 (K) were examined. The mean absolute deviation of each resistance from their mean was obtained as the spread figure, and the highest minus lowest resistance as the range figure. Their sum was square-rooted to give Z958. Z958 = 3.7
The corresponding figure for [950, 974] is 3.3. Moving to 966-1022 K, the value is 3.4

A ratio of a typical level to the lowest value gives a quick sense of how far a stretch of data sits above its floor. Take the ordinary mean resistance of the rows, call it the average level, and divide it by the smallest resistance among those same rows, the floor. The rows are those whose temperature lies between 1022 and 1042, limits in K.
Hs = 1.13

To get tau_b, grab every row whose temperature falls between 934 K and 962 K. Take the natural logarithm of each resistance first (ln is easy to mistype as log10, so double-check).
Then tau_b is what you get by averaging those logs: 4.07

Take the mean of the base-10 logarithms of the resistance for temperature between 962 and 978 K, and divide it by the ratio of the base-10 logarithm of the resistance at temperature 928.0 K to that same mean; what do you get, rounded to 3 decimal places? 1.715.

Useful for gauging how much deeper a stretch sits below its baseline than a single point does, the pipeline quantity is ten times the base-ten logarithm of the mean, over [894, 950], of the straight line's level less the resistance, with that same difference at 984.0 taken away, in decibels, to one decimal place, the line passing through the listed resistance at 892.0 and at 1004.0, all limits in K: 5.9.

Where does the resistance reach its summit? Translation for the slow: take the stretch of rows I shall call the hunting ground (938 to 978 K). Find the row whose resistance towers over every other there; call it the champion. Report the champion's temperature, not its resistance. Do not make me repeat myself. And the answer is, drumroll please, 976.0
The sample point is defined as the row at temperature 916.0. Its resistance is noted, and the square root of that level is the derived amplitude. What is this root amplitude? 7.72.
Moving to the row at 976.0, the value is 7.92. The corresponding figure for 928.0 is 7.98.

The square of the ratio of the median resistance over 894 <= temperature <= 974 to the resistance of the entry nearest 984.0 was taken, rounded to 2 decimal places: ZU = 0.95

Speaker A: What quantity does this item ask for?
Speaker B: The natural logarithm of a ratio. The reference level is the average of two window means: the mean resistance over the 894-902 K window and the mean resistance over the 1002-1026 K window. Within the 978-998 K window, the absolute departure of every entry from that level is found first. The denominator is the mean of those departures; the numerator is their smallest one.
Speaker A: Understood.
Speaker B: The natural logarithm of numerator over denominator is -1.79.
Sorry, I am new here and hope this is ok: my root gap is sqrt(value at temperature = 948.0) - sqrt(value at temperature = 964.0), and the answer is 0.4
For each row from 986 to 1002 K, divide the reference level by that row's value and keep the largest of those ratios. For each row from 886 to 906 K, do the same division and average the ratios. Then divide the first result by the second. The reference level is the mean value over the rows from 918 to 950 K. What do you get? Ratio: 1.010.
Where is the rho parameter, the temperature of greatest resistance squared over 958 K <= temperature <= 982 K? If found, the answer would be 976.0 K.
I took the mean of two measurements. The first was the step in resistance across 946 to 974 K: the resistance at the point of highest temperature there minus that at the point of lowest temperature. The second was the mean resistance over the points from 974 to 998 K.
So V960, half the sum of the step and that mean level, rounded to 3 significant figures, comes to 32.1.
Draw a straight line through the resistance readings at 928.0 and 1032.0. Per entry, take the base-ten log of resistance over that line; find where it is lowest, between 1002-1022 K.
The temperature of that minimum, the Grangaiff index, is 1016.0 K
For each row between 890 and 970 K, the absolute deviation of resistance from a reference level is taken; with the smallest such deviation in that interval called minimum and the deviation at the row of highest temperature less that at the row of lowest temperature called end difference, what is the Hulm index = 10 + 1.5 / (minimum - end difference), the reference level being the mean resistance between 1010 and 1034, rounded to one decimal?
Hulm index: 8.6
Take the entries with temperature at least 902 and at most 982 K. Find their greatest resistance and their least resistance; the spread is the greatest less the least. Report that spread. 11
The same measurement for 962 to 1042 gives 11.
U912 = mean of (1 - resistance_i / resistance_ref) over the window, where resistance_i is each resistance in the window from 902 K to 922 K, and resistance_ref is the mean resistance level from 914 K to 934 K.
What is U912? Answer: 0.025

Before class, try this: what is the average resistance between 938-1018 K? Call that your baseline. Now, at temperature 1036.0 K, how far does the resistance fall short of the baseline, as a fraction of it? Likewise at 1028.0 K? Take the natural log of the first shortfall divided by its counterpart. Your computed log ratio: -1.8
